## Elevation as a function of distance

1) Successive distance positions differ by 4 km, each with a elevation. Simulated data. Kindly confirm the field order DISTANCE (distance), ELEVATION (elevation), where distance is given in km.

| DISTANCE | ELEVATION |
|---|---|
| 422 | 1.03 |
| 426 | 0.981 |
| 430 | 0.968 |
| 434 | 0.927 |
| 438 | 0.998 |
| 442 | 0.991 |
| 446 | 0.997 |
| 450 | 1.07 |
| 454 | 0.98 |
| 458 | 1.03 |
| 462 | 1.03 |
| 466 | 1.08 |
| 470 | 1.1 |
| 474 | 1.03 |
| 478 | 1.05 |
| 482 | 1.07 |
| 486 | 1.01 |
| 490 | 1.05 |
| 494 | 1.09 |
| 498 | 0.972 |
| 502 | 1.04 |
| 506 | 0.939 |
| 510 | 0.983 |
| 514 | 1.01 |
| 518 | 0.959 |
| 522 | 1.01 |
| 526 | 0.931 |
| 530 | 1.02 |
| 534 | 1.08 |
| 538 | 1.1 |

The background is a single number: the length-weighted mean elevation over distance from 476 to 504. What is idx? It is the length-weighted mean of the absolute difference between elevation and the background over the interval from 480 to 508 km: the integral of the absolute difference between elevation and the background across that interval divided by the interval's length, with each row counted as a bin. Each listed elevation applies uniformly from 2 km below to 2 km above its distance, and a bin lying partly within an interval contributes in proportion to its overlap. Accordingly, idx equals 0.041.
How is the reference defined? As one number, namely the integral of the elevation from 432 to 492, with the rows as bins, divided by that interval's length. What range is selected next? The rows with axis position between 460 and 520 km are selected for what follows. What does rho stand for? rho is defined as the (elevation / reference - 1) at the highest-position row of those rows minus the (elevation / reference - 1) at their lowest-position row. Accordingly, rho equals -0.07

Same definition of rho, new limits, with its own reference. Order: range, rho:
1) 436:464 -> 0.03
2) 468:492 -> -0.05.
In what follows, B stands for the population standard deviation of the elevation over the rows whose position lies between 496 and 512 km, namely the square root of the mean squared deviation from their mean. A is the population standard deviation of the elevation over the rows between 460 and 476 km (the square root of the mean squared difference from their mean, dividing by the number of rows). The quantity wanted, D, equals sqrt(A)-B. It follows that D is 0.139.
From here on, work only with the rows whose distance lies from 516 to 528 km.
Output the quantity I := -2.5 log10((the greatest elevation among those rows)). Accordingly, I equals -0.01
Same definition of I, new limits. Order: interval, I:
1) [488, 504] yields -0.09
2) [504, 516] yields -0.01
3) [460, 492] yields -0.10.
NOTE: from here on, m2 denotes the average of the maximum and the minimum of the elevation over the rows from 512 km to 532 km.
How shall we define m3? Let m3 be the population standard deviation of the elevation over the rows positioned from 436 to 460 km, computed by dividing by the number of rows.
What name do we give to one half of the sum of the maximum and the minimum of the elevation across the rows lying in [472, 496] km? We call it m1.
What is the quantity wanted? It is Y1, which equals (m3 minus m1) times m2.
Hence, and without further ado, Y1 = -0.99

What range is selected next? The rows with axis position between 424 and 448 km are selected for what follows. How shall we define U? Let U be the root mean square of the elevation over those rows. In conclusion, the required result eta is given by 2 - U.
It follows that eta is 1.023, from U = 0.977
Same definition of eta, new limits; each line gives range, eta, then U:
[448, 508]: 0.963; 1.037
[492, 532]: 1.004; 0.996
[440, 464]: 0.983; 1.017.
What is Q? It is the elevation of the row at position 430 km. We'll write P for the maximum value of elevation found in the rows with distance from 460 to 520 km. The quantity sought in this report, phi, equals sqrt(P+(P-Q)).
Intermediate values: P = 1.1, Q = 0.968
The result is 1.110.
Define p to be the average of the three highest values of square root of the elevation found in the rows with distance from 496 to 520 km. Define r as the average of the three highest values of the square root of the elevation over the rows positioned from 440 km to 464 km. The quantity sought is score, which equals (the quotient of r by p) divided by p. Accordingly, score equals 1.01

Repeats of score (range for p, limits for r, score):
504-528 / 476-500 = 1.03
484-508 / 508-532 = 0.95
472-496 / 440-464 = 0.95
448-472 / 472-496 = 0.95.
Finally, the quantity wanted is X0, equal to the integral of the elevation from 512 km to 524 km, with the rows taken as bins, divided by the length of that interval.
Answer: 0.99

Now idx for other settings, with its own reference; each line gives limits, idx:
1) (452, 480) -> 0.029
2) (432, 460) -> 0.050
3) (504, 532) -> 0.061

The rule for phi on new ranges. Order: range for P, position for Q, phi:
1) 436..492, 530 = 1.086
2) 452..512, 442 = 1.100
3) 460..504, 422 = 1.082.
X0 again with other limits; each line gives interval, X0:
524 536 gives 1.01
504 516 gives 0.98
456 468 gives 1.05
